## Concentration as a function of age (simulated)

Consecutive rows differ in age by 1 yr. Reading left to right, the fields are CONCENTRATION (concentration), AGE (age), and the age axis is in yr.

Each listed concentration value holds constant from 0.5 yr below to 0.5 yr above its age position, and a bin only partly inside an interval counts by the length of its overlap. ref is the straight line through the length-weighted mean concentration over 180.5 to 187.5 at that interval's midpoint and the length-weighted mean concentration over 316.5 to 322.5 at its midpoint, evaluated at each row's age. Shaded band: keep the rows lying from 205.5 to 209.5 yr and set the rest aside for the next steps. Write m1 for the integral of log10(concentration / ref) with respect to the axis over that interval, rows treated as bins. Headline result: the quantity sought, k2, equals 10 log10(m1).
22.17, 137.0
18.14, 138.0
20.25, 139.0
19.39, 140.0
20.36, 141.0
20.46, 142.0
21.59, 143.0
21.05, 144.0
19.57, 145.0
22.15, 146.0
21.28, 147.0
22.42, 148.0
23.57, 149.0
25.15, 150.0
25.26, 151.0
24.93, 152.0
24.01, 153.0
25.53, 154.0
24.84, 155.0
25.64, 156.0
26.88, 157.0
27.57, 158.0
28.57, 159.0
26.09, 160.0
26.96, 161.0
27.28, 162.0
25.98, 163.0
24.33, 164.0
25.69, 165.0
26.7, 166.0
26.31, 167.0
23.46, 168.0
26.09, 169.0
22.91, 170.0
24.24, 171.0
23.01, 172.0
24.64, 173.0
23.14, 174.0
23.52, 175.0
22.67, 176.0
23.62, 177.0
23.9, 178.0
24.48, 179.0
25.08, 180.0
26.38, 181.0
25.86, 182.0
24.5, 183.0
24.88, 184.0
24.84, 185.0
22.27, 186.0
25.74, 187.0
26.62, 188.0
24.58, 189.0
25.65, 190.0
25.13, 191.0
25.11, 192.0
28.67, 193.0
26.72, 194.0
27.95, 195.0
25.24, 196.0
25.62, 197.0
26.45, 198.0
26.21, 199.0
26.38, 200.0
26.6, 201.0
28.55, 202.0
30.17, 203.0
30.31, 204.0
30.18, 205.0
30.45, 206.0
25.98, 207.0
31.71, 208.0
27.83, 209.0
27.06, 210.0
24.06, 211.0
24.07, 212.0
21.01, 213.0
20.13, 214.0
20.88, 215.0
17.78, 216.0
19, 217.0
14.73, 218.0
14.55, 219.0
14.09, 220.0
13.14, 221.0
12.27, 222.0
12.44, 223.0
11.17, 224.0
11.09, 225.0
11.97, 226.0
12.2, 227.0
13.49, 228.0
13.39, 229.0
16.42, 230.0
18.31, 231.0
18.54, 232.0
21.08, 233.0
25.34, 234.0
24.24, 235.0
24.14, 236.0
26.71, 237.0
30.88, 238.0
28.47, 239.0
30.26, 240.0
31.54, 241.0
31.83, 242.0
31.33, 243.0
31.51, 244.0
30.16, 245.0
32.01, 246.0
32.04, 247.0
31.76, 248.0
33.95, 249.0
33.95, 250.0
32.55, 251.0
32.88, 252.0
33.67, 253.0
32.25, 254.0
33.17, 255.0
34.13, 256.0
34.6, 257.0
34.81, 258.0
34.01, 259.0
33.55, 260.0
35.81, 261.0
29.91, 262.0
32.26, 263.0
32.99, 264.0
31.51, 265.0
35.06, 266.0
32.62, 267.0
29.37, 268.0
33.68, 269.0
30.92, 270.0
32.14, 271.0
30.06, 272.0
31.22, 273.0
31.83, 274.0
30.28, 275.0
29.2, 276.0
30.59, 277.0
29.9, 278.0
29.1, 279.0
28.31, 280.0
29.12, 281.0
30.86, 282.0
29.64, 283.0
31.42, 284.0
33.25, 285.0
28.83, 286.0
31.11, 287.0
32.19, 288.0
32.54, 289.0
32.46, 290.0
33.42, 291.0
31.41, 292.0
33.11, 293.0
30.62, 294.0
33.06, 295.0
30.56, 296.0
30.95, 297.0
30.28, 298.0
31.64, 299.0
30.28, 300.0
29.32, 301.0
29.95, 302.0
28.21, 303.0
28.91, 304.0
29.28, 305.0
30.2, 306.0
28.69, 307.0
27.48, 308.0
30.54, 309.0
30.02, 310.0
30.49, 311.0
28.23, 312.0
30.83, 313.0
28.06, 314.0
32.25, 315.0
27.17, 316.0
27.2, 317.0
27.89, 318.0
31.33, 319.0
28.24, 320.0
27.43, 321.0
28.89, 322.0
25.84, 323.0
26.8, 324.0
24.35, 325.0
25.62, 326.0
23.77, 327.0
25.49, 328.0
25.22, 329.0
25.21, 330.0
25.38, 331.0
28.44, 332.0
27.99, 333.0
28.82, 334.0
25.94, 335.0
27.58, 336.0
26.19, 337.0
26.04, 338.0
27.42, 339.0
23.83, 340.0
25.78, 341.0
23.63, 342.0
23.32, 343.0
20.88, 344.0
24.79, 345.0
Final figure -6.7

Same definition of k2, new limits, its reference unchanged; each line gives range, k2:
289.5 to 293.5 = -5.5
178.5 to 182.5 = -13.8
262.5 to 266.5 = -4.7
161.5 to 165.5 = -10.1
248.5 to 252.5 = -4.1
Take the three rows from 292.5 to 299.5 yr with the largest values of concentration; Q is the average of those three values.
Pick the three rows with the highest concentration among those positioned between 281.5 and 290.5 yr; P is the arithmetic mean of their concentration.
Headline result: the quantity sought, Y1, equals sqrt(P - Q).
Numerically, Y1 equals 0.38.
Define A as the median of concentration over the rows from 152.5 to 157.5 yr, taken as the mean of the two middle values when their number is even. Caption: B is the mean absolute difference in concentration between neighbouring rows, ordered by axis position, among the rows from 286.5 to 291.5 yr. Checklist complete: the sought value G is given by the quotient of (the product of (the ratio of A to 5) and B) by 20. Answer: 0.158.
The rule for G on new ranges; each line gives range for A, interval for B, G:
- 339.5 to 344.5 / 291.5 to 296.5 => 0.539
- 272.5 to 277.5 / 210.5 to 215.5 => 0.359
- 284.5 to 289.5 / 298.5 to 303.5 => 0.377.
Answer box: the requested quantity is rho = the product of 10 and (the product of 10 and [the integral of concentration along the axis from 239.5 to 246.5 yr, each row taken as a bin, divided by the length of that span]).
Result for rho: 3123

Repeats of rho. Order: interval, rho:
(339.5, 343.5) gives 2414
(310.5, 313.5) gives 2985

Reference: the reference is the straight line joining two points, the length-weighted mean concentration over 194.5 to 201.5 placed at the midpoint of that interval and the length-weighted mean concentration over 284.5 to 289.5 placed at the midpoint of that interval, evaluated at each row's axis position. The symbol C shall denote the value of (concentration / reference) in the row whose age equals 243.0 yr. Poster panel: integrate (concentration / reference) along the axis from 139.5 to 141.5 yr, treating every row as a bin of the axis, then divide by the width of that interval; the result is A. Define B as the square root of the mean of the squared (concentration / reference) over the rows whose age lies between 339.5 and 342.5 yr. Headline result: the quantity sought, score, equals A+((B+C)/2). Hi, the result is 1.76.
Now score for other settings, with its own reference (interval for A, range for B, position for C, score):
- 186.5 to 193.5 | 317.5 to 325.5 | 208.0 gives 2.00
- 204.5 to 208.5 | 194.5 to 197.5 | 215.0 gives 1.98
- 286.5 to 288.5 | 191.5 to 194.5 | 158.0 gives 2.09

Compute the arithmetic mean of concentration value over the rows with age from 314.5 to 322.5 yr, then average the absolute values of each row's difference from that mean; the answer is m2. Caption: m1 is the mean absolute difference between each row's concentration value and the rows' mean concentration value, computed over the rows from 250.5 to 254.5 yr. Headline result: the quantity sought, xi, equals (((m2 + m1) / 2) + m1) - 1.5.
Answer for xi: -0.1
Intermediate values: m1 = 0.44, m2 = 1.52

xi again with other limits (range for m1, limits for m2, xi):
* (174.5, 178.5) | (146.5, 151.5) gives -0.3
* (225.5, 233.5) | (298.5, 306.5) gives 3.3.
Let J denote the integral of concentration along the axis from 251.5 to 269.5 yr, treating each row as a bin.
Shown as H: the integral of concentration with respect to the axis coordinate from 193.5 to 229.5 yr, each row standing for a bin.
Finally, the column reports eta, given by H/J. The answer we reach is 1.3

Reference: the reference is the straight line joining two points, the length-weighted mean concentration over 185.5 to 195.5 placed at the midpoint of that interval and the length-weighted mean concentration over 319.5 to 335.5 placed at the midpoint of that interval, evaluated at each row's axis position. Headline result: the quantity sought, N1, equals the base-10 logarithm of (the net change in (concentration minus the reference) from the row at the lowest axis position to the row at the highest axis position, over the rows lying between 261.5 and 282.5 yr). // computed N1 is -0.07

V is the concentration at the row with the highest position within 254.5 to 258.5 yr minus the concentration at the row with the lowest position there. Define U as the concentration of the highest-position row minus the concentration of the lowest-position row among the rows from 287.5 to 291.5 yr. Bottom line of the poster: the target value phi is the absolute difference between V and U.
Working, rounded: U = 1.2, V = 2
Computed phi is 0.4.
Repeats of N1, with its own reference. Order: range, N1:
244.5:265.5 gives 0.10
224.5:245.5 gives 1.28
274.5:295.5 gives 0.43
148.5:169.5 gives 0.39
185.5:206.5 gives 0.91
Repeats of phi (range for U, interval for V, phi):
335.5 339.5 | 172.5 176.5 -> 1.8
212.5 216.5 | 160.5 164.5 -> 0.6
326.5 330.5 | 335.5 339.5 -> 1.6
